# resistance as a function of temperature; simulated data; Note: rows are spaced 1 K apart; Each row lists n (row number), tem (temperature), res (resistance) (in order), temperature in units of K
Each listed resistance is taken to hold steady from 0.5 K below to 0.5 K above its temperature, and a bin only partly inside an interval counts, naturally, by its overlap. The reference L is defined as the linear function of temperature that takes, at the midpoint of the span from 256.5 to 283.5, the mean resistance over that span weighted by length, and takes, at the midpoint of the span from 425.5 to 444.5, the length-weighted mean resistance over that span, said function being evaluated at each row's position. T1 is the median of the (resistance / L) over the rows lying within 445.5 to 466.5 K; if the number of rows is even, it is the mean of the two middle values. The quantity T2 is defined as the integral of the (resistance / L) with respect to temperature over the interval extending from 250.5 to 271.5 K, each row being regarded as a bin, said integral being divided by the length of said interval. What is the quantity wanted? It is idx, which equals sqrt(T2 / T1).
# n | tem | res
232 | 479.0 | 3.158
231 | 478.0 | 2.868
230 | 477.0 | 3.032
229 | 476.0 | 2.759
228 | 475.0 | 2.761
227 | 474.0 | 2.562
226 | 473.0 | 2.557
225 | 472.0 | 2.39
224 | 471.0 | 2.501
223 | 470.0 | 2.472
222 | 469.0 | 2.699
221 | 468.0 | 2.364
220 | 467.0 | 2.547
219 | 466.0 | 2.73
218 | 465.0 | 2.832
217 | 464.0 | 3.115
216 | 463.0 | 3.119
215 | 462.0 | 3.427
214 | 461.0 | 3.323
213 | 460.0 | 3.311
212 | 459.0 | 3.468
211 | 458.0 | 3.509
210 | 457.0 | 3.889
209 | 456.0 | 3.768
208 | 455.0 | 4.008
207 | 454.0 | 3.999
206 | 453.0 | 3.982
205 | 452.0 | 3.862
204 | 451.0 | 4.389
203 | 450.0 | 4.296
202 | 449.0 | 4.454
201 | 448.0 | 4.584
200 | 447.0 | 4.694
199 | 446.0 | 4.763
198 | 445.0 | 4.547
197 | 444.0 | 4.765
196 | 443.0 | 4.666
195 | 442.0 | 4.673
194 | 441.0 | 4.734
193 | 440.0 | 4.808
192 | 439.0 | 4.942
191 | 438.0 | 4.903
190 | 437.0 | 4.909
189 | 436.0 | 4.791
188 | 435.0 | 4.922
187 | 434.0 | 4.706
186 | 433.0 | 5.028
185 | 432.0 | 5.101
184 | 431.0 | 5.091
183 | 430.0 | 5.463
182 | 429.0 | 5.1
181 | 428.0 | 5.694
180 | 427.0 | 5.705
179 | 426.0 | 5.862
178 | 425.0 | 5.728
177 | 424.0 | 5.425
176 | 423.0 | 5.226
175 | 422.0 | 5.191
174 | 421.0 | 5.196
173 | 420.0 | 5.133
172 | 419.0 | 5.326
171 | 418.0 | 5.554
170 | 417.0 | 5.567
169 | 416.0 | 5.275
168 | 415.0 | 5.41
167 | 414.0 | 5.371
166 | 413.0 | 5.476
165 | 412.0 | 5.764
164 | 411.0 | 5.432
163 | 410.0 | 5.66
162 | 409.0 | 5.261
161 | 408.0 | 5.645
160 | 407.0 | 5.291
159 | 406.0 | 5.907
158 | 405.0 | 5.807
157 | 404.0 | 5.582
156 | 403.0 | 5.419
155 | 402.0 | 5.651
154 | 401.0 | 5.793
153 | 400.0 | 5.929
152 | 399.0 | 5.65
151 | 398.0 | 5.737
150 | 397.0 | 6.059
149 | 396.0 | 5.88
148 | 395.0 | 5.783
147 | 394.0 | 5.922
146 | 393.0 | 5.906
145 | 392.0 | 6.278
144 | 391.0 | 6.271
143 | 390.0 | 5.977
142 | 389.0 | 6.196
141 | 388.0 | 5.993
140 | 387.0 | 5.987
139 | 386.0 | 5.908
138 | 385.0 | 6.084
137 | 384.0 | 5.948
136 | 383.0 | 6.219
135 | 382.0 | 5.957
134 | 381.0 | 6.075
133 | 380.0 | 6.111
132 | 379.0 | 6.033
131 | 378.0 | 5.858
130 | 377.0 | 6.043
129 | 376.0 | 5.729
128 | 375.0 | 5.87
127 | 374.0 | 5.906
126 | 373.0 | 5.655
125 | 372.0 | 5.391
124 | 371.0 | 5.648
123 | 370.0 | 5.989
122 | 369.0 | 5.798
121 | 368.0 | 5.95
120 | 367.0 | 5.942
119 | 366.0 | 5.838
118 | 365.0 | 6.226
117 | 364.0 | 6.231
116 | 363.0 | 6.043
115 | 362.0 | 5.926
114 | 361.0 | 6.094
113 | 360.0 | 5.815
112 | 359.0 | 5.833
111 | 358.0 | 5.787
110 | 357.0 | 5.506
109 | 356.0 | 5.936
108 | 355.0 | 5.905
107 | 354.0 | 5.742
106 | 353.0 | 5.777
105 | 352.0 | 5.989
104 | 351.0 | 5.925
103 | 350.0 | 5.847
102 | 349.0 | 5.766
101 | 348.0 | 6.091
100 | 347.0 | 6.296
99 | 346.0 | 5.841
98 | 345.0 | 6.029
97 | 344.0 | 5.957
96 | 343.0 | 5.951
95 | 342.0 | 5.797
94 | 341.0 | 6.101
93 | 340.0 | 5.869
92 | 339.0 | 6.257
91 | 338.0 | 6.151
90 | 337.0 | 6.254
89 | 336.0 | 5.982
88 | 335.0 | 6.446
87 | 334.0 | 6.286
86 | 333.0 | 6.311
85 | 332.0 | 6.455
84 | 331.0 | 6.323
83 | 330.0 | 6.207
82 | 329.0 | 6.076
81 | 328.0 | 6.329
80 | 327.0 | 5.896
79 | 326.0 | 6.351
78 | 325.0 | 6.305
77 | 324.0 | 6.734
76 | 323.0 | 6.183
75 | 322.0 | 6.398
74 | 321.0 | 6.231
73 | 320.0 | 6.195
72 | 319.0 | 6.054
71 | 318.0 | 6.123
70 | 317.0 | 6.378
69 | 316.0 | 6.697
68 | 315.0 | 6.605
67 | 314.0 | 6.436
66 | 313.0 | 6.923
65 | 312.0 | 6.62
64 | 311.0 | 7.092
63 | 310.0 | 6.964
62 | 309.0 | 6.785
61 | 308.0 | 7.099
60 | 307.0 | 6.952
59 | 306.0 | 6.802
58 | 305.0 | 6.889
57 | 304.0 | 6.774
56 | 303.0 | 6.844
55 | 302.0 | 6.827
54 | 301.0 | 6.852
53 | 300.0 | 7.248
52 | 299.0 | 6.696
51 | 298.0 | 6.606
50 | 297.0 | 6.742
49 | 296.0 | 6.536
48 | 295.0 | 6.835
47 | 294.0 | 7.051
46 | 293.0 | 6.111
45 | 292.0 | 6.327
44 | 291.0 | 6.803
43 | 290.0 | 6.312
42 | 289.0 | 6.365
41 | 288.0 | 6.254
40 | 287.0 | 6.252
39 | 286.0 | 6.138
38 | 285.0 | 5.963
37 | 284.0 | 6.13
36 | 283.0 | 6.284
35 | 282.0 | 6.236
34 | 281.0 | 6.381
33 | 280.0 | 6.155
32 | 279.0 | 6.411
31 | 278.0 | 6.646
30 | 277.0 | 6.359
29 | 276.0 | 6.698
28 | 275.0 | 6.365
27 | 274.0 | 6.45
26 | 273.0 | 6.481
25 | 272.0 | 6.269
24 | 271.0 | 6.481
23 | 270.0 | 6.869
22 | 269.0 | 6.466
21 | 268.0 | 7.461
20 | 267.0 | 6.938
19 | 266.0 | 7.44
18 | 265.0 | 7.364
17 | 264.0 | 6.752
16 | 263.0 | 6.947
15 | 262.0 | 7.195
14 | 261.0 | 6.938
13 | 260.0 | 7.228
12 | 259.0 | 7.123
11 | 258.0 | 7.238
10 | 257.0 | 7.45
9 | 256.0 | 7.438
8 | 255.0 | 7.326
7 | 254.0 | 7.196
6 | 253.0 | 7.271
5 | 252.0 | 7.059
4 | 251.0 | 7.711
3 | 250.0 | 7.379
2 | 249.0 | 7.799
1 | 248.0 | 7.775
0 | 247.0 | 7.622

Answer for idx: 1.15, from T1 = 0.79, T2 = 1.04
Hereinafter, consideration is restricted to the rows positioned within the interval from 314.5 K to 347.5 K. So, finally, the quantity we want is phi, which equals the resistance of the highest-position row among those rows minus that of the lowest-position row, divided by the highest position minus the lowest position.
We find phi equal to -0.010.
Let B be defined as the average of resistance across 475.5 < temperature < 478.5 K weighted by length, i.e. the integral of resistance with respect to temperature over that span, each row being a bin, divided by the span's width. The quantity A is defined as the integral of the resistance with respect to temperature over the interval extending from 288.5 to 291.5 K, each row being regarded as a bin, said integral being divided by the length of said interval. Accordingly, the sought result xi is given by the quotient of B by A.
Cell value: 0.44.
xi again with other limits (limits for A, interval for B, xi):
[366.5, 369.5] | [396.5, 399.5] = 0.99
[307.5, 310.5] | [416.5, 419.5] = 0.79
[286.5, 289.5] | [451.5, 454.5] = 0.63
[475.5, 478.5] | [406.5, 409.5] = 1.87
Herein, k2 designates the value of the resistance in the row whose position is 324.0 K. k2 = 6.734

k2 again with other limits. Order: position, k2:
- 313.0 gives 6.923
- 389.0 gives 6.196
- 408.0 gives 5.645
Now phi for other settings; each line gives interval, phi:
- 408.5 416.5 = 0.002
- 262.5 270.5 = -0.011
